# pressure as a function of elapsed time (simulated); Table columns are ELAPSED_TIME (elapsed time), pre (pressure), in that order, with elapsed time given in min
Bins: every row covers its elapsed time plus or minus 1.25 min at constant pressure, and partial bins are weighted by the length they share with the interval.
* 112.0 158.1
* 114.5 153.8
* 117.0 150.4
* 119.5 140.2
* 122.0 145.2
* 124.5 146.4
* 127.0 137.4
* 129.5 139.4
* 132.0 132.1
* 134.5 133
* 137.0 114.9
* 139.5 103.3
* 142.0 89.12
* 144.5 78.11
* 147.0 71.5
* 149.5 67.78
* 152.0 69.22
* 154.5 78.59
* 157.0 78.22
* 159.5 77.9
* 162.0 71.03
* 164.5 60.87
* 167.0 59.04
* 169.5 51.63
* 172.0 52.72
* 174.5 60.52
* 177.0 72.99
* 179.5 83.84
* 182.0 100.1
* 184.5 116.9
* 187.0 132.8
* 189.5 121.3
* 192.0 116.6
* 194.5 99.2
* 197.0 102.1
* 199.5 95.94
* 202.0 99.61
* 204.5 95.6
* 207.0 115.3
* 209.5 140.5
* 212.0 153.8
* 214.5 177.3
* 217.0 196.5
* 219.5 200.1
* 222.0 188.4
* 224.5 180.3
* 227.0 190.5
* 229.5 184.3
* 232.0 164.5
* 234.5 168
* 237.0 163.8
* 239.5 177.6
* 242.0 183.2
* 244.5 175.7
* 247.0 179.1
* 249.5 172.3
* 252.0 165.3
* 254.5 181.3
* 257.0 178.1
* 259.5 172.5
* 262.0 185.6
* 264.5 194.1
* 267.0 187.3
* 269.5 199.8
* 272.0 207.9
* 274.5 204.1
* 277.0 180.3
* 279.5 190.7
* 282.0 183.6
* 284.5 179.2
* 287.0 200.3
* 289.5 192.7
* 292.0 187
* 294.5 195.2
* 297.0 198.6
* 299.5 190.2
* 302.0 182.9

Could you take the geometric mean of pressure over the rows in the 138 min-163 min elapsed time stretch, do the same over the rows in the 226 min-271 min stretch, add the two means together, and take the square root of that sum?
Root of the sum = 16.0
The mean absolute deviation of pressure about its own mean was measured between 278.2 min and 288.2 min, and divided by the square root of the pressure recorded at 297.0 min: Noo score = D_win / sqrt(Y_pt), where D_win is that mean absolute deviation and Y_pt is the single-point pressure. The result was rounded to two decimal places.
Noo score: 0.50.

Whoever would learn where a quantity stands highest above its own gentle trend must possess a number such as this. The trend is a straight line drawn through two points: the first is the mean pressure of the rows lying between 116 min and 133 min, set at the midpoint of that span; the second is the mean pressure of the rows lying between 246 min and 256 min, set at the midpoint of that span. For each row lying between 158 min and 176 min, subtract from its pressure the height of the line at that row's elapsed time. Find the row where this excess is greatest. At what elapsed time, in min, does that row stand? 159.5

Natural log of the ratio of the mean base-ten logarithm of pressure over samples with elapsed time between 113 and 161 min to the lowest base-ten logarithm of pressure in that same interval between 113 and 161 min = 0.101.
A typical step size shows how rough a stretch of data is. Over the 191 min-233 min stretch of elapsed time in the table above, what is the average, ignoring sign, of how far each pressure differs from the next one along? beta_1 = 12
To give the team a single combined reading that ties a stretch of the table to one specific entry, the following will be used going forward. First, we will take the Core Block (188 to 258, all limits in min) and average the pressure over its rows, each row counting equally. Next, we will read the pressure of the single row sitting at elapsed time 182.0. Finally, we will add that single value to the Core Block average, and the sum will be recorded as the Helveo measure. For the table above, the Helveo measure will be 256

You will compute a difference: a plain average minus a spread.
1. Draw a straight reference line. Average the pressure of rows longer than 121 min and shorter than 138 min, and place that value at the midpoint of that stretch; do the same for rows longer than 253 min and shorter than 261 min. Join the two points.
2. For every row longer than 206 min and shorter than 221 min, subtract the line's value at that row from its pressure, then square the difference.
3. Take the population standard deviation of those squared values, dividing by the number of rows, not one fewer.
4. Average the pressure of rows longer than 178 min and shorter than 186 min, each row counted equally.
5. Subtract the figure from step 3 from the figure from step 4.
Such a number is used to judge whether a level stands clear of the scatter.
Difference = -593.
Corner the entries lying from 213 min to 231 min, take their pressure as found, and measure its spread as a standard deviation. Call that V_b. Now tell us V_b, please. 8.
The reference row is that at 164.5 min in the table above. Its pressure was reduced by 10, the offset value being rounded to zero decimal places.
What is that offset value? 51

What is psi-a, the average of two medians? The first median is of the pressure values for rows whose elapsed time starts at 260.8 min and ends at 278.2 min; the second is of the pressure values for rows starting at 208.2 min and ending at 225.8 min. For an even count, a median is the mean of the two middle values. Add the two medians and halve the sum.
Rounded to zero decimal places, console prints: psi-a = 187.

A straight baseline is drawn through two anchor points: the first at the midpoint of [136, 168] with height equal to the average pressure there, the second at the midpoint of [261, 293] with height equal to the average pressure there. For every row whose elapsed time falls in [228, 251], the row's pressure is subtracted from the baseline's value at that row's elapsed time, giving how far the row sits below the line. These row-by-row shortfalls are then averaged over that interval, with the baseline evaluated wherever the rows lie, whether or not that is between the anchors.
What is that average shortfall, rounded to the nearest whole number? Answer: -17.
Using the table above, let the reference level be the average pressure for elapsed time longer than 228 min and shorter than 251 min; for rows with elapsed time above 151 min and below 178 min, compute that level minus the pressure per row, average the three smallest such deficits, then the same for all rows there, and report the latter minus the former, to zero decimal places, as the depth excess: 12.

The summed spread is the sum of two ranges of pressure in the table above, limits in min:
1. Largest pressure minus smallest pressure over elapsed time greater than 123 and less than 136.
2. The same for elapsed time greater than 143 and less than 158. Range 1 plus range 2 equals 25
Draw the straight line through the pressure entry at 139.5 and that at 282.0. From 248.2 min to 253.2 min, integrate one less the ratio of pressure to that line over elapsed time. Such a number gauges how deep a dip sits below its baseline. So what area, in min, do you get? -0.1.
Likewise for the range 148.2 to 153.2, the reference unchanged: 1.9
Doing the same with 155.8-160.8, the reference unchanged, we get 1.6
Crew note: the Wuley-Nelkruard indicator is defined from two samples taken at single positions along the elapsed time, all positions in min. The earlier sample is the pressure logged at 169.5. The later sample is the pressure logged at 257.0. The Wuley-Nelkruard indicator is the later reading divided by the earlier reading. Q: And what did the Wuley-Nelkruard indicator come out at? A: 3.4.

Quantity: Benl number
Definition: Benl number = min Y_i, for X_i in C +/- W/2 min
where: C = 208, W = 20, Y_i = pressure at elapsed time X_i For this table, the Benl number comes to 95.6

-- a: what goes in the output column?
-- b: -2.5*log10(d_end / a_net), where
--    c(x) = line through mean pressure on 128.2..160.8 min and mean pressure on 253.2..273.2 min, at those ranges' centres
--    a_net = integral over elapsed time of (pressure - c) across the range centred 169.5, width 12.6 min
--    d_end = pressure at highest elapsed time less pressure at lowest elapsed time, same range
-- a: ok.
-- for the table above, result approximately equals 8.3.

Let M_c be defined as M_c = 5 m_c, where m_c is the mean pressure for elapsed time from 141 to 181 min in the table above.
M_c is 351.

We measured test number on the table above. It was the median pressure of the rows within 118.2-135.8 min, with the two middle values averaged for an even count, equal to 139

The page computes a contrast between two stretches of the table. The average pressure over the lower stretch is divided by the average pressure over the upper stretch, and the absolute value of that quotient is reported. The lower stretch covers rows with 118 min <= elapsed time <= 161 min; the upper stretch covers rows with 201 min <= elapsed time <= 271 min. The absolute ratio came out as 0.62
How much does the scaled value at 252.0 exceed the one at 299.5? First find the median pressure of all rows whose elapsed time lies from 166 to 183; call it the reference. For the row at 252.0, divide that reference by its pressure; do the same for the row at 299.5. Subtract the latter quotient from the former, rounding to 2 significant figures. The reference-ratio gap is 0.048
